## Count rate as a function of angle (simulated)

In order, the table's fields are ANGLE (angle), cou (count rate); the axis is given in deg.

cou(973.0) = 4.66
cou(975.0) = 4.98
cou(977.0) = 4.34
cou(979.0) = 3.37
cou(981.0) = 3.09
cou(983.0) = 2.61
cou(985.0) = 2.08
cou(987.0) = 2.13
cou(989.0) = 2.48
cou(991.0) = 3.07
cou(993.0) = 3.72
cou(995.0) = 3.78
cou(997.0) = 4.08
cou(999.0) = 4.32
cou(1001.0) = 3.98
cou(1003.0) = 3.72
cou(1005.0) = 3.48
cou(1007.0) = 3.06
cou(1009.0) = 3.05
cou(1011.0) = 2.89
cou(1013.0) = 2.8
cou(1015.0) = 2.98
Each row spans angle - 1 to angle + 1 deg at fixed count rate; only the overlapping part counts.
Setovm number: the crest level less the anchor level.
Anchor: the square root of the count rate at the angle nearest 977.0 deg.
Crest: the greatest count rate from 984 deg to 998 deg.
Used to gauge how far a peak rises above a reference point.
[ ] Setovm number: 2.00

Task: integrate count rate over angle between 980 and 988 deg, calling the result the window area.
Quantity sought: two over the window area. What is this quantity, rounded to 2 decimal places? 0.10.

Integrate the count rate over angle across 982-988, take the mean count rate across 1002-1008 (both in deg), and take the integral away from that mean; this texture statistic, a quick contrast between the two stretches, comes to -10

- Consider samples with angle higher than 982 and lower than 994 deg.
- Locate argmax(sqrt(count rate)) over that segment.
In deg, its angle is 993.0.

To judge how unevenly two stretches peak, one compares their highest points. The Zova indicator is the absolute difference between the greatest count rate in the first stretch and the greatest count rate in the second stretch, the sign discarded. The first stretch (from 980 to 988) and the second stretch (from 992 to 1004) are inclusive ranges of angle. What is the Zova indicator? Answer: 1.2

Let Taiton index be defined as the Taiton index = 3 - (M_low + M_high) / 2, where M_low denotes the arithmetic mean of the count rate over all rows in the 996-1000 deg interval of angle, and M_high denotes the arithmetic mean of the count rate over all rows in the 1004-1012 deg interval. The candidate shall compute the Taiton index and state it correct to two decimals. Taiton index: -0.66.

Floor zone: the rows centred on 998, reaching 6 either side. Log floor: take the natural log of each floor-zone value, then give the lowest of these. 1.3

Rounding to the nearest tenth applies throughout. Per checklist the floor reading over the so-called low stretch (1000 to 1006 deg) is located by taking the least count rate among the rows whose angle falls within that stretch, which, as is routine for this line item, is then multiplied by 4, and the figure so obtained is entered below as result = 13.9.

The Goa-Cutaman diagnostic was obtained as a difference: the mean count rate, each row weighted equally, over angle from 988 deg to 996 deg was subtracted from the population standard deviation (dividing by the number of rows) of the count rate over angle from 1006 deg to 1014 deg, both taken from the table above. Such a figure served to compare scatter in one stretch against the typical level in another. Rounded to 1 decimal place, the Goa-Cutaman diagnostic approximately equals -3.2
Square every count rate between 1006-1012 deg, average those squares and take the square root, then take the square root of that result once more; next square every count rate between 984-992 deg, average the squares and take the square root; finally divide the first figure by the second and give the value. 0.70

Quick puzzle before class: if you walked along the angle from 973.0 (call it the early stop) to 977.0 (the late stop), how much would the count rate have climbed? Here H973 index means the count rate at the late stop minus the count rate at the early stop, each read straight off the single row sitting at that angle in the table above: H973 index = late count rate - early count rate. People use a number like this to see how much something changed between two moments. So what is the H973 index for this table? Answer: -0.32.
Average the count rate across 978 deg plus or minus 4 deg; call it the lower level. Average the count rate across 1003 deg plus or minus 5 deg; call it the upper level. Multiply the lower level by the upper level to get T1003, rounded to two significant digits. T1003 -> 15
